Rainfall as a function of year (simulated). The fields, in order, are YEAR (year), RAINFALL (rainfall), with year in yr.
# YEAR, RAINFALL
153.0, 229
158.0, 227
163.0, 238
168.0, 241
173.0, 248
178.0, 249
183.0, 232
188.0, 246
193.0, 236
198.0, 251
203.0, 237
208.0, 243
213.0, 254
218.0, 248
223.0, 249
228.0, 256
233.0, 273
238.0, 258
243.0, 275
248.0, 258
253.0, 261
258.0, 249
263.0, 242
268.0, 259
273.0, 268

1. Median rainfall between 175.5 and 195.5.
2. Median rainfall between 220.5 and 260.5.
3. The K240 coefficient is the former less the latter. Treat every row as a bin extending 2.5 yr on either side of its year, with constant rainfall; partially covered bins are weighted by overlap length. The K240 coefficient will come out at -17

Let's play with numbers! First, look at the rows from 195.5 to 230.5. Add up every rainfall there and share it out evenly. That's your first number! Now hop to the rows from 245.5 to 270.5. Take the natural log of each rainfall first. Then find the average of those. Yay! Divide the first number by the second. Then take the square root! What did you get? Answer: 6.70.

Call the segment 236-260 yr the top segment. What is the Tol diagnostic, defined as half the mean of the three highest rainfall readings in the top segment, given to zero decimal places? 132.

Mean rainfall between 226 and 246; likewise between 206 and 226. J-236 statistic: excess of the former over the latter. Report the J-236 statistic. 17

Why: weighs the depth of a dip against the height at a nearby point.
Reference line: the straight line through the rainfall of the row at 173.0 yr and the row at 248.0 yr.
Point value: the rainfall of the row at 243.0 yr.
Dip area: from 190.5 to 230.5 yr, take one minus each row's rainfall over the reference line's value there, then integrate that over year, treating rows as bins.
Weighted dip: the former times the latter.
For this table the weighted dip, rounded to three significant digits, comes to 273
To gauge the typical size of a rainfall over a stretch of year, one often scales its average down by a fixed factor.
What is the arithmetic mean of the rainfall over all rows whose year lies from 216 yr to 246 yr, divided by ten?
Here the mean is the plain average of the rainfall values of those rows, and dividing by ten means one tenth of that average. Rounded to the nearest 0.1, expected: 26.0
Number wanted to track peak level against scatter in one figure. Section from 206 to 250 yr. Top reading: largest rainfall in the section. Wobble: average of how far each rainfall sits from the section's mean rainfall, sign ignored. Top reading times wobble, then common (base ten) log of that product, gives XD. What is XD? 3.34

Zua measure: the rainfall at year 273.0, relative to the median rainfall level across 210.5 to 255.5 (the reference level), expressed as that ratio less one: 0.039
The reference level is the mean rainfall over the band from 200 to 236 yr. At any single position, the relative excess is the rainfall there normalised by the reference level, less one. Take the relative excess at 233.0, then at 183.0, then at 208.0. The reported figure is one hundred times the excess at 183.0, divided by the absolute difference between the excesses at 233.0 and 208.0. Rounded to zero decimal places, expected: -65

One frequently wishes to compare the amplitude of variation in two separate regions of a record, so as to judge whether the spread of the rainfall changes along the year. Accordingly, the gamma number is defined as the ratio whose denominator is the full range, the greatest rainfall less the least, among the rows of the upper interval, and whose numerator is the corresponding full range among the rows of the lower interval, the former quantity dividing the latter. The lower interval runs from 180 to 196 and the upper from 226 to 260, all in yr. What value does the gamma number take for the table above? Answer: 0.54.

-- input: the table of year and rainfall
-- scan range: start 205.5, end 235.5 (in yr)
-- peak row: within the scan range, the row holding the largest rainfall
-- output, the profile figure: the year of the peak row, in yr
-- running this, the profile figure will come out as 233.0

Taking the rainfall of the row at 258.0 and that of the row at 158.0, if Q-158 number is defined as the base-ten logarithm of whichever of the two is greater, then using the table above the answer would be 2.40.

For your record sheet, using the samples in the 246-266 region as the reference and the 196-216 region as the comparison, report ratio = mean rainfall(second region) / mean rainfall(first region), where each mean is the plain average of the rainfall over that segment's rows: 0.975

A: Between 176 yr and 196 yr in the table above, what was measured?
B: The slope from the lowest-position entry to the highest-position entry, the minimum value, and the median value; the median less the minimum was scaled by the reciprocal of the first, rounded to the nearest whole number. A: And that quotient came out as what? -10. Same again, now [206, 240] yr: 22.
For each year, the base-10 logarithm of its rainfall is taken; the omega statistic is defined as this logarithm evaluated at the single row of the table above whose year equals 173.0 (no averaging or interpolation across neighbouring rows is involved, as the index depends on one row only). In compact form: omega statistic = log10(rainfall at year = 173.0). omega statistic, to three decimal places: 2.394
